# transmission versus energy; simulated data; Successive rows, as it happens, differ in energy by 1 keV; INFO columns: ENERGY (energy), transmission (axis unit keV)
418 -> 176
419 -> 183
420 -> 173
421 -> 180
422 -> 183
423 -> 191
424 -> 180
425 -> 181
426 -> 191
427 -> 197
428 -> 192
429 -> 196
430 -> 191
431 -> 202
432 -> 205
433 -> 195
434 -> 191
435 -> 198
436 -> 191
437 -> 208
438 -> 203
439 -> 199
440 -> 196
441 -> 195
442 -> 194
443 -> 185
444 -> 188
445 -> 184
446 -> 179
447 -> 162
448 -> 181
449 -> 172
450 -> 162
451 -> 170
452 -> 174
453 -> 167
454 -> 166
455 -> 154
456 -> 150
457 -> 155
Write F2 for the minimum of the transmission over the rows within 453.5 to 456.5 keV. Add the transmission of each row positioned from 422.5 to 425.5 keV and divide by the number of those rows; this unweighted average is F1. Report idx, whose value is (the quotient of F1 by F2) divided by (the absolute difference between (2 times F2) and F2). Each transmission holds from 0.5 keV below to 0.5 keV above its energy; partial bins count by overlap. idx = 0.0082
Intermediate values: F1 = 184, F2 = 150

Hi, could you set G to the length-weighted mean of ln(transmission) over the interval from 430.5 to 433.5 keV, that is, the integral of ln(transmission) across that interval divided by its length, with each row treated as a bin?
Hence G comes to 5.301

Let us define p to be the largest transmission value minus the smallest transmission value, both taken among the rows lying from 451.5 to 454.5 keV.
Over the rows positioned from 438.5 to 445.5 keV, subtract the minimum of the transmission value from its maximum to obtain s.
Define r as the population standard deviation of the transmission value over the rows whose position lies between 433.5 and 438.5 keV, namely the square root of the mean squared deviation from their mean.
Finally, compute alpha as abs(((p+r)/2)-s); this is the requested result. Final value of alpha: 8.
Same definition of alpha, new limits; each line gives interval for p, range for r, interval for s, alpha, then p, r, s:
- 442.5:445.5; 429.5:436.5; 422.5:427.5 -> 12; 4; 5.3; 17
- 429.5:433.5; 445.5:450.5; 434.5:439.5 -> 6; 14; 8.1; 17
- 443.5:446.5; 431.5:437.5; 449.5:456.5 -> 16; 9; 6.5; 24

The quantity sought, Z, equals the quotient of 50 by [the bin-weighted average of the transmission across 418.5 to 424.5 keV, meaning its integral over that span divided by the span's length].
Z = 0.28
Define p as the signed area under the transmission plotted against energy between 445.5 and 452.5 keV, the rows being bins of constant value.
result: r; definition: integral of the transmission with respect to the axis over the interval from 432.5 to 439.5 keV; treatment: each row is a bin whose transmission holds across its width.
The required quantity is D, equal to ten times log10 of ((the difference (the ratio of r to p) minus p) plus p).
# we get 0.6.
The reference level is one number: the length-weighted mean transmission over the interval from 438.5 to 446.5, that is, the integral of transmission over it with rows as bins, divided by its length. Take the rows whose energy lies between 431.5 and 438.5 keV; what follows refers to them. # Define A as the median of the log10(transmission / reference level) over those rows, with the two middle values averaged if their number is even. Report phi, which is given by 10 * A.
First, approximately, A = 0.018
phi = 0.18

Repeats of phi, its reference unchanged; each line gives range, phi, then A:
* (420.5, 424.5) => -0.20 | -0.020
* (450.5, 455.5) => -0.56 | -0.056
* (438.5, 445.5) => 0.09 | 0.009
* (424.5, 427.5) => 0.02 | 0.002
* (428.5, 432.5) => 0.20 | 0.020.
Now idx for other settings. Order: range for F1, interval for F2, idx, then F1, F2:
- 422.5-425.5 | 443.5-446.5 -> 0.0057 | 184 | 179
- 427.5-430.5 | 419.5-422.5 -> 0.0064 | 193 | 173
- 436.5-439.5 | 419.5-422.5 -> 0.0068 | 203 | 173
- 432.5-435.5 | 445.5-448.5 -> 0.0074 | 195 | 162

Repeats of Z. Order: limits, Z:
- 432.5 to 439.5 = 0.25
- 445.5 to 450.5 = 0.29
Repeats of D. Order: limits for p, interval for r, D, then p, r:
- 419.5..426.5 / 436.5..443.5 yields 0.3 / 1279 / 1380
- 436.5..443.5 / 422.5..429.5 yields -0.2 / 1380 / 1328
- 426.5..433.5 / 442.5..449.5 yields -0.4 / 1378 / 1251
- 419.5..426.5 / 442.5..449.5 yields -0.1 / 1279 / 1251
